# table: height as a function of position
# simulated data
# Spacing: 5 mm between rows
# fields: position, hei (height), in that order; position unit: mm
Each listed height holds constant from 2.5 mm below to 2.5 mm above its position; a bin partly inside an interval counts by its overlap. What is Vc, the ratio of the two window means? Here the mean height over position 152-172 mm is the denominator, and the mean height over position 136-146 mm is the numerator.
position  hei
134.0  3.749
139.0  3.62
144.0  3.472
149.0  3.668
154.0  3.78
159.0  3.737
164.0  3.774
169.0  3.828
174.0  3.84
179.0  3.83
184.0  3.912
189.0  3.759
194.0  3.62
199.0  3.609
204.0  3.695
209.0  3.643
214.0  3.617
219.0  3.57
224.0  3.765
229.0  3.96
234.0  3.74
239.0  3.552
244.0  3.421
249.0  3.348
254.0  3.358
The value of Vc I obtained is 0.94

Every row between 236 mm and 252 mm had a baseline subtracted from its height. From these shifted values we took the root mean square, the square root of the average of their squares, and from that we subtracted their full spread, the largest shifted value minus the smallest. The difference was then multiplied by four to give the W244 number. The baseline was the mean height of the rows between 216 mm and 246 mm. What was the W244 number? 0.2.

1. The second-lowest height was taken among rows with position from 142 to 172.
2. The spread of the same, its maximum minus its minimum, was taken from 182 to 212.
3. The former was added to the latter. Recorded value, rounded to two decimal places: 3.97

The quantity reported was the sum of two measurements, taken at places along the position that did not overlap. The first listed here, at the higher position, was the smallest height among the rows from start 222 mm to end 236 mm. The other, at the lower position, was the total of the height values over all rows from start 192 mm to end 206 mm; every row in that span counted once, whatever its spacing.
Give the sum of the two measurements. 14.7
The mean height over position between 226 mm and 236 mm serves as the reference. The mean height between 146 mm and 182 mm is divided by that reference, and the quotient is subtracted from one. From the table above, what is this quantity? 0.02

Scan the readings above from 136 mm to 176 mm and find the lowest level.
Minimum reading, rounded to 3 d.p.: 3.472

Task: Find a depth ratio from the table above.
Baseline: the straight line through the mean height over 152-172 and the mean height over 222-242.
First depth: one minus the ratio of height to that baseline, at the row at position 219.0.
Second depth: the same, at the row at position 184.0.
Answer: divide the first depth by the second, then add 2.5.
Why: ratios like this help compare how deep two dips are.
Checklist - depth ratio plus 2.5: 1.2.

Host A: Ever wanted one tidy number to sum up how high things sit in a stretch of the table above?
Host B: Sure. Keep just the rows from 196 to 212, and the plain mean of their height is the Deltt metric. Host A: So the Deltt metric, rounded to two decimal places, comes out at 3.65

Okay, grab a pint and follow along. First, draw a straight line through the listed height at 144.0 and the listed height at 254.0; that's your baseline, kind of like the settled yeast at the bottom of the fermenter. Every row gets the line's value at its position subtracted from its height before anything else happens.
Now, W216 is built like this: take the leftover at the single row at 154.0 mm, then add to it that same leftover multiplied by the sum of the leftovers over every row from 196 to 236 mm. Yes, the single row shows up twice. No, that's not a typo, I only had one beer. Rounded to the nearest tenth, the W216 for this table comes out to 1.1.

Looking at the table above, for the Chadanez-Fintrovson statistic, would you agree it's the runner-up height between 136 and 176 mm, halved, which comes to 1.91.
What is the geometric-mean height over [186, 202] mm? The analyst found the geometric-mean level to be 3.66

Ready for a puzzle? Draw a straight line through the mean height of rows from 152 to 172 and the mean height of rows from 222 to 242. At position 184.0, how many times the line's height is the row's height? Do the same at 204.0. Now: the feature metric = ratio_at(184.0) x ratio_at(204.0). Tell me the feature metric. 1.02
